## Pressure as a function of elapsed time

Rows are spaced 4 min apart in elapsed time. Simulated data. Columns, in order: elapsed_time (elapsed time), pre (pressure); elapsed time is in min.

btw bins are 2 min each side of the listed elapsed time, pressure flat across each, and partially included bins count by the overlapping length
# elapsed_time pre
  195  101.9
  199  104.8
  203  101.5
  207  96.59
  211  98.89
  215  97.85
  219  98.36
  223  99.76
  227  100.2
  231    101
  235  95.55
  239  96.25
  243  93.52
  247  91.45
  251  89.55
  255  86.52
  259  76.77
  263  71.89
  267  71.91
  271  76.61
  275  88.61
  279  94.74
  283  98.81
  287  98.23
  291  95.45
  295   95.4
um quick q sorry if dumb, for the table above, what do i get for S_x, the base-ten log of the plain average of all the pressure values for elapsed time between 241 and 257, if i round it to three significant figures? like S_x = 1.96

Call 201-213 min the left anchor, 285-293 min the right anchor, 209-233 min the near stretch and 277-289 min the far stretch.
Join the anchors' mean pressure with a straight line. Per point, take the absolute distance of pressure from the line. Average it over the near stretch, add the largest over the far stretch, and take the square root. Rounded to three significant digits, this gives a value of 1.87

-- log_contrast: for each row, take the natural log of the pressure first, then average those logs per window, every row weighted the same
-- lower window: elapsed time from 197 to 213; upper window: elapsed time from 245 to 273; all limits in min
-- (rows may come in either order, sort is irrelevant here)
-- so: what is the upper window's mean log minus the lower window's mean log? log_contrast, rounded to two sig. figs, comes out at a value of -0.22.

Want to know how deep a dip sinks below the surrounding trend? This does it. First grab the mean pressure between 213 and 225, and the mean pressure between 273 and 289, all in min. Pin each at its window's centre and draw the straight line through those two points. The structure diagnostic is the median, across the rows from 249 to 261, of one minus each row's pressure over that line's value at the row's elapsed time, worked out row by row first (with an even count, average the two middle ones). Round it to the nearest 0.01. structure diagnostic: 0.10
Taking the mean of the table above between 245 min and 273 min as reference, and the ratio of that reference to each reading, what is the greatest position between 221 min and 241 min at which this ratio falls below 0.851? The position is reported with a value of 239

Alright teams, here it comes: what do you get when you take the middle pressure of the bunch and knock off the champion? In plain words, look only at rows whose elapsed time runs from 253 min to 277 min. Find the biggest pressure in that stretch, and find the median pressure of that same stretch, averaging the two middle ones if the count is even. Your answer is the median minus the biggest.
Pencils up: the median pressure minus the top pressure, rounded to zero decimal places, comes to -12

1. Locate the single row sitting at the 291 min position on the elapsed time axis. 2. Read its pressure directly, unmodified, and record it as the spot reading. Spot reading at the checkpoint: 95.45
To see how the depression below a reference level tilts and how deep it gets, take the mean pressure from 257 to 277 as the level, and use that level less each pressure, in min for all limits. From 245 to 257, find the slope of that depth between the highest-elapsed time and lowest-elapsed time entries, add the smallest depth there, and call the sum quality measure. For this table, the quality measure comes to -14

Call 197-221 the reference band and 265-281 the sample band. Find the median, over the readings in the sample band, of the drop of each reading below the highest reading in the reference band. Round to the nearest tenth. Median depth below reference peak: 22.2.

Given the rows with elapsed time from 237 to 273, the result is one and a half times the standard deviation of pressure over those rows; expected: 14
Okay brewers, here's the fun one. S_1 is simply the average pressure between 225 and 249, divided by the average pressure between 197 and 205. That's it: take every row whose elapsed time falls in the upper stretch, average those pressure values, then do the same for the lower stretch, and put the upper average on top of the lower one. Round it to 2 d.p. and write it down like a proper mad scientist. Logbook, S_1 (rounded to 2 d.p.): 0.93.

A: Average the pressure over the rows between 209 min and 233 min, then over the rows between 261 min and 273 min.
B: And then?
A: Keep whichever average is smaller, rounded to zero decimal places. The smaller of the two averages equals 73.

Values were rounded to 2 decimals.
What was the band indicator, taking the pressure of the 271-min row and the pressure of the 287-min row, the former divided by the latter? 0.78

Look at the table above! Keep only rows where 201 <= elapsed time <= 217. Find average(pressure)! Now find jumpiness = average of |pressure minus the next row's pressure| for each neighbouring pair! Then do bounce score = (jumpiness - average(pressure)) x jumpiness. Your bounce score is -264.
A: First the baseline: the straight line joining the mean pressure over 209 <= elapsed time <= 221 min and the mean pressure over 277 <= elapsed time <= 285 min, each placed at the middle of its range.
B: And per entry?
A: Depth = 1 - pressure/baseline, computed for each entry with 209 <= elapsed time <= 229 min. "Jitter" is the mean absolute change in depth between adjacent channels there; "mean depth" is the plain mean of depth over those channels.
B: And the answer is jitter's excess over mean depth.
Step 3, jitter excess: 0.017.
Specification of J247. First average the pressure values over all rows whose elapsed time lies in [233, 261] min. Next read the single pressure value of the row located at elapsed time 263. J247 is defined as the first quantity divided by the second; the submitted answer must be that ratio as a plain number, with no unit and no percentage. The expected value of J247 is 1.25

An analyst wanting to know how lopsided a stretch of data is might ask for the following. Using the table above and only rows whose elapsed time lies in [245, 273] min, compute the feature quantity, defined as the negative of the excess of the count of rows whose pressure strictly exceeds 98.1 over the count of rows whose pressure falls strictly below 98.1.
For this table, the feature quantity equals 7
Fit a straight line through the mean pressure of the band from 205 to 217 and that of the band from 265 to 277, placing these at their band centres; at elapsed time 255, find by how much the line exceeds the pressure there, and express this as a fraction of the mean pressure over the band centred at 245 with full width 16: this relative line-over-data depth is -0.027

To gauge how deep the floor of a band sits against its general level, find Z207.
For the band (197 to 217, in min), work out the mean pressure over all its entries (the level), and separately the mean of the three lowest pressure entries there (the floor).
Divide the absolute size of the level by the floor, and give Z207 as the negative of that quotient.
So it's -1.02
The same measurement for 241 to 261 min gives -1.04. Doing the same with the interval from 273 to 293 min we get -1.02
